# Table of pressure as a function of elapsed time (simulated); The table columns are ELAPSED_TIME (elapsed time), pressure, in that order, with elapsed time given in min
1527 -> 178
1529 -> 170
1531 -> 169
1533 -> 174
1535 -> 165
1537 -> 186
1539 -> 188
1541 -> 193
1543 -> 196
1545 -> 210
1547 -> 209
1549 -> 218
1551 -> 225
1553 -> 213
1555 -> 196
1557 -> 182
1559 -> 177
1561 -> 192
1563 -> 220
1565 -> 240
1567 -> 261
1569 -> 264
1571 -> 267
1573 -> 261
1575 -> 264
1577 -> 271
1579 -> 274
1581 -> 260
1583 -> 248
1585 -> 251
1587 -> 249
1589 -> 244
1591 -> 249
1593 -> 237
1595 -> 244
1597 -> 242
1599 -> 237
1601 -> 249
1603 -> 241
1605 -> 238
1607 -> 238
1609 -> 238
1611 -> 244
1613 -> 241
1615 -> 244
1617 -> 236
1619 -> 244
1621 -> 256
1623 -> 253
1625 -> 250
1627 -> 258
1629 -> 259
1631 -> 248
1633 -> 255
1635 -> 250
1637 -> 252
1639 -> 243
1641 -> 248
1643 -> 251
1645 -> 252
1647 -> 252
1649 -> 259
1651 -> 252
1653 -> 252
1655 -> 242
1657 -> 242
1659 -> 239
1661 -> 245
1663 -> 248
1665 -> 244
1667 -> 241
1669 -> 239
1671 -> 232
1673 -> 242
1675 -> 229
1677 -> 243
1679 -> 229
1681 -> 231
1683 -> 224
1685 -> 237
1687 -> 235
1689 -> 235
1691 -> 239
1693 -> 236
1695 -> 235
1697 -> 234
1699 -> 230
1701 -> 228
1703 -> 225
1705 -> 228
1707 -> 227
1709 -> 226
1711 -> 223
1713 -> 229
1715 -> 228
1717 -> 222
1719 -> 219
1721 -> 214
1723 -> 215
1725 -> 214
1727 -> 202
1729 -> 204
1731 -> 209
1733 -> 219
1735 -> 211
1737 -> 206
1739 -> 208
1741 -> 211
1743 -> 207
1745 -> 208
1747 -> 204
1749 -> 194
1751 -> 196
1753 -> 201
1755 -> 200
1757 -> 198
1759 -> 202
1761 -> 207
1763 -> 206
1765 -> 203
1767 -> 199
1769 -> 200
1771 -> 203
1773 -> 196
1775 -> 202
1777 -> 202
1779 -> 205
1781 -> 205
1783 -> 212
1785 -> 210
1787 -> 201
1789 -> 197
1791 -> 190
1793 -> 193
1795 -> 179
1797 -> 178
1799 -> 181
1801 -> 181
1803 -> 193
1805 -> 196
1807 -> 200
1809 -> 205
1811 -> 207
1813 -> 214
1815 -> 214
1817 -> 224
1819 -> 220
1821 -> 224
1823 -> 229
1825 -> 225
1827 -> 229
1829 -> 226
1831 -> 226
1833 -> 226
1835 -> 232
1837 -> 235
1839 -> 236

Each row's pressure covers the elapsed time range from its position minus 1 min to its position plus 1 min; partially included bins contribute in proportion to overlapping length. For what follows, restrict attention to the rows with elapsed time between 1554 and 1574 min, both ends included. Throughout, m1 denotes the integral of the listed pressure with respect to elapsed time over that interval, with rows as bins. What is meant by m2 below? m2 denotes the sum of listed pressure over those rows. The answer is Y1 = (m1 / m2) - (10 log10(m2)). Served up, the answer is -31.5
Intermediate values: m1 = 4520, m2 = 2260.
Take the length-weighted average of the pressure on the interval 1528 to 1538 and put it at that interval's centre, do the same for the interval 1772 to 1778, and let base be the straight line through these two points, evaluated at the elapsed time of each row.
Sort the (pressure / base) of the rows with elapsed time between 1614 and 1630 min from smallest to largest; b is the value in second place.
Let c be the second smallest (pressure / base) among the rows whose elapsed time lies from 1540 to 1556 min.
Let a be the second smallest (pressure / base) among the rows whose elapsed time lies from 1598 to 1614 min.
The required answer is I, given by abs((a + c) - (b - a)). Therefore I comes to 2.4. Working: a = 1.3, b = 1.3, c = 1.1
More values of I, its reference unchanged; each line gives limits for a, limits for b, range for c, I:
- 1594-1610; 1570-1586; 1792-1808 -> 2.1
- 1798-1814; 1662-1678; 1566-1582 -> 2.0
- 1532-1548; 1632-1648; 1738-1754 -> 1.7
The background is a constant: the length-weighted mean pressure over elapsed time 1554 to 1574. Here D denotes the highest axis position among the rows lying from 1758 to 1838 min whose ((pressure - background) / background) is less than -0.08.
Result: 1811 min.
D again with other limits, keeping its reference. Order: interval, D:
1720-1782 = 1781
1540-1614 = 1561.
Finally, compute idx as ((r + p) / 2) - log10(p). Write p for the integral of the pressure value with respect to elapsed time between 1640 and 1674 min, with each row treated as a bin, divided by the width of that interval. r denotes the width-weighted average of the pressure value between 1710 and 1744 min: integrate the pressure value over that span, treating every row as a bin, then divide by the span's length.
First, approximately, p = 246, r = 214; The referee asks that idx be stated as 228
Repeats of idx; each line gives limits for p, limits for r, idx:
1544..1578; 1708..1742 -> 219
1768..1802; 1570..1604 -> 222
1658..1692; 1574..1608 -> 241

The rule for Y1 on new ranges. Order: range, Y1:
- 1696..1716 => -31.6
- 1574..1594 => -32.1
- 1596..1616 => -31.8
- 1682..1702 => -31.7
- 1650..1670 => -31.9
